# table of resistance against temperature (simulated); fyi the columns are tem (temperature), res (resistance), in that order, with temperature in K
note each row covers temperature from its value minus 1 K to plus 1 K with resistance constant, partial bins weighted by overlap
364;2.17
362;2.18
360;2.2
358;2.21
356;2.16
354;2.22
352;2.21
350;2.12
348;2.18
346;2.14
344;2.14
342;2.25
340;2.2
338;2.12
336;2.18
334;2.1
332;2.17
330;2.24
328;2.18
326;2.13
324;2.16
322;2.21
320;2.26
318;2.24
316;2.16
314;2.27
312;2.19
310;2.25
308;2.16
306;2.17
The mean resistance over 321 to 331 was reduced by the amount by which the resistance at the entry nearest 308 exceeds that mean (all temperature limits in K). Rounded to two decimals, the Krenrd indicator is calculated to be 2.21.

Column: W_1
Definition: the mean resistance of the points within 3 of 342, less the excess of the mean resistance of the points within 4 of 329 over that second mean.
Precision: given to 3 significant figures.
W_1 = 2.21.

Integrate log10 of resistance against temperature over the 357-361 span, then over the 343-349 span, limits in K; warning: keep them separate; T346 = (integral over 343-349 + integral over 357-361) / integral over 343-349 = 1.7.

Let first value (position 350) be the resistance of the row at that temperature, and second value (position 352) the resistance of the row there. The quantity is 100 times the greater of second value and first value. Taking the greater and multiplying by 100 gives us 221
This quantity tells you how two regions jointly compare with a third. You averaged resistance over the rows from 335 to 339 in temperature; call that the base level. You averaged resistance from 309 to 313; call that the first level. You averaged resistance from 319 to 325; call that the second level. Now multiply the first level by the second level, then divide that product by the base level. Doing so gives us 2.28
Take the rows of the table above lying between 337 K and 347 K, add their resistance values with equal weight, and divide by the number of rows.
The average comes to 2.170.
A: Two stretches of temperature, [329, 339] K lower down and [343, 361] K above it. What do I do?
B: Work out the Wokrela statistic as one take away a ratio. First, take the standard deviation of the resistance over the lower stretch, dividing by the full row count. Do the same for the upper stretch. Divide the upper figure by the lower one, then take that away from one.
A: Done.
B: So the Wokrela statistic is 0.29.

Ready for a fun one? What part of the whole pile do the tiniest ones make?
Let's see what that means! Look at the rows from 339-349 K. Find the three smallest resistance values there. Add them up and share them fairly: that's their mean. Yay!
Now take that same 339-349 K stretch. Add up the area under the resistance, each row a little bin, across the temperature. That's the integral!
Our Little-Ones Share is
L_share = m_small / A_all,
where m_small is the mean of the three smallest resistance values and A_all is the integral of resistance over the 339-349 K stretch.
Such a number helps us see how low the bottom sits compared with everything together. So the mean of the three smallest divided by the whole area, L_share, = 0.0987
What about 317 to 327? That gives 0.0985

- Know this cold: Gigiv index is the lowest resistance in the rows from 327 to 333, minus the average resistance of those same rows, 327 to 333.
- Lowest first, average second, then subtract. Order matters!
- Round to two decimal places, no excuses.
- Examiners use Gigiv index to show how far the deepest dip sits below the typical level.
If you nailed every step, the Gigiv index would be -0.03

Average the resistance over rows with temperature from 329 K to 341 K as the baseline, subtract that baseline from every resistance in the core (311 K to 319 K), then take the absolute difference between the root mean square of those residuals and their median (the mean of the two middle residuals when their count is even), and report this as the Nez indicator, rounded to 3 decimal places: 0.017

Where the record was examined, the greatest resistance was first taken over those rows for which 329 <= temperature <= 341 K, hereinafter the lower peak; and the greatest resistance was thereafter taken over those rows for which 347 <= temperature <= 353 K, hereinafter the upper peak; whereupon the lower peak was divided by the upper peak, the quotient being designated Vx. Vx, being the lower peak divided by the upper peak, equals 1.01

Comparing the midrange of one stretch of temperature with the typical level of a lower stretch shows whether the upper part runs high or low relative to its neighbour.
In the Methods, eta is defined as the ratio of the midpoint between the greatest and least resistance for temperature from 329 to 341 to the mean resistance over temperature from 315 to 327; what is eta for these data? 0.99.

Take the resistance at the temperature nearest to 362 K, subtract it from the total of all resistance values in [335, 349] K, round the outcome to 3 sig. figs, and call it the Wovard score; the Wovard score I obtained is 13.0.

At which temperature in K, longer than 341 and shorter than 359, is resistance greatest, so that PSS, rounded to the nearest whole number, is 342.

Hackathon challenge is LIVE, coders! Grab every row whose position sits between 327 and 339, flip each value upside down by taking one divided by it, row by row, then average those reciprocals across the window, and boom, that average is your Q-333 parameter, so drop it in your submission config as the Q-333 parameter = 0.462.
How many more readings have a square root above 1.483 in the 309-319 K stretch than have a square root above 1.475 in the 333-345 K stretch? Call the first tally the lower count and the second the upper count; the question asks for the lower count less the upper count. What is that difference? 0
